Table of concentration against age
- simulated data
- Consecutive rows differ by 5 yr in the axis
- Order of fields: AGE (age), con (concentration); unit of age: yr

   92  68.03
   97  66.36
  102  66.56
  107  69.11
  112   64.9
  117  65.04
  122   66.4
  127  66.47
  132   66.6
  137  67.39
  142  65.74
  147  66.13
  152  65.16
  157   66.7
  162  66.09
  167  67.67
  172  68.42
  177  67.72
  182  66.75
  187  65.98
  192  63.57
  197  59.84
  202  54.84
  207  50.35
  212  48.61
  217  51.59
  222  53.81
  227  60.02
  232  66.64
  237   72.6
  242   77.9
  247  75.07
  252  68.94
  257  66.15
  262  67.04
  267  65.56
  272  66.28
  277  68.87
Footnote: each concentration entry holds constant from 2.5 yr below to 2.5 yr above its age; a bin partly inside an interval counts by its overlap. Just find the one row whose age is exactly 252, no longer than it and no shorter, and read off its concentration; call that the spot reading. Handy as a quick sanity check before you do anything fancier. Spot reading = 68.94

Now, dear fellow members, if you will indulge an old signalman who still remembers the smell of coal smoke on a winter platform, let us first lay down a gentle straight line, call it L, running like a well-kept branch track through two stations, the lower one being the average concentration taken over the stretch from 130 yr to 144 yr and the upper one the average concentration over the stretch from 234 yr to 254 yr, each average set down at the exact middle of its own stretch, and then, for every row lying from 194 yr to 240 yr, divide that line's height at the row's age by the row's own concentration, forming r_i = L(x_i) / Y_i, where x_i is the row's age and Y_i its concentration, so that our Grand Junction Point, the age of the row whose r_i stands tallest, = 212 yr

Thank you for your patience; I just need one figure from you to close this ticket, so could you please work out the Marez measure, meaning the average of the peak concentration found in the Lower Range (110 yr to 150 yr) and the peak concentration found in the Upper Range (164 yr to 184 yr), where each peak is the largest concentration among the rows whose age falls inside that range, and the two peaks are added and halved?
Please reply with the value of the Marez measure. 67.9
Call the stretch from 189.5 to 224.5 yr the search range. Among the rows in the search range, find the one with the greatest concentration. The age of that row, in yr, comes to 192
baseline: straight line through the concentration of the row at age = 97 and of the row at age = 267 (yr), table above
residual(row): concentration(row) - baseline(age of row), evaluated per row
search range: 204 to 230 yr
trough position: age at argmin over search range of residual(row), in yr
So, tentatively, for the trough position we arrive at 212 yr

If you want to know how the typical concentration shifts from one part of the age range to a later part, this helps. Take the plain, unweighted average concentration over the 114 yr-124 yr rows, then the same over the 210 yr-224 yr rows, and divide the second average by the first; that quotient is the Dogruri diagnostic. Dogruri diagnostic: 0.78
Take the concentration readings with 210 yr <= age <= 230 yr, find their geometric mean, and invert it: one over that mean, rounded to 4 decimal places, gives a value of 0.0187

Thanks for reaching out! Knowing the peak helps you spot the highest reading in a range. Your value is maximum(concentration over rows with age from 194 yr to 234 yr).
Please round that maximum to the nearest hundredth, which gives 66.64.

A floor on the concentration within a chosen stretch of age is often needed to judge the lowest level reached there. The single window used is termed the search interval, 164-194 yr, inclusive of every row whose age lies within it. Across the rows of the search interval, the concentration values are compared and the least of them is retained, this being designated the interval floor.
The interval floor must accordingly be 63.57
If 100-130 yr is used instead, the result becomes 64.9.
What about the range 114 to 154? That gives 65.04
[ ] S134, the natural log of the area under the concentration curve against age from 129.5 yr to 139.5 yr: 6.51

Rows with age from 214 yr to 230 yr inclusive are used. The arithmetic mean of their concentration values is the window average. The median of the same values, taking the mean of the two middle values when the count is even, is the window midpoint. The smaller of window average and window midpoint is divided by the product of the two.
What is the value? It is 0.0181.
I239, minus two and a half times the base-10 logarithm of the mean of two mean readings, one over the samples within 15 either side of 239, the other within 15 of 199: -4.51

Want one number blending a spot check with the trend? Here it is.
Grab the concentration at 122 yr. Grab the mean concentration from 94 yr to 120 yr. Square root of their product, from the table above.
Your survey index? 66.4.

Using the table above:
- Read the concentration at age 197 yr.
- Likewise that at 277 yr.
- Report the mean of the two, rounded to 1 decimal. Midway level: 64.4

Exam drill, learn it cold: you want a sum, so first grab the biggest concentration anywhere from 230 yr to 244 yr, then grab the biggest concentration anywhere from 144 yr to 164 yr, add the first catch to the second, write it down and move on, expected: 145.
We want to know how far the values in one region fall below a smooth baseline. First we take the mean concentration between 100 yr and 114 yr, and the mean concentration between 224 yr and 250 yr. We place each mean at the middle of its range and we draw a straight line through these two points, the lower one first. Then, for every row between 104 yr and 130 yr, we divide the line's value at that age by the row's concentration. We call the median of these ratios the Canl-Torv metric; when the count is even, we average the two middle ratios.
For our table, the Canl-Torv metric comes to 1.01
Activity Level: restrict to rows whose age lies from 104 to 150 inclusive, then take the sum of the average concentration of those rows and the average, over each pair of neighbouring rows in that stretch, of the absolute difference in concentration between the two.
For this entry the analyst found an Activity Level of 68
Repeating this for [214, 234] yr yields 63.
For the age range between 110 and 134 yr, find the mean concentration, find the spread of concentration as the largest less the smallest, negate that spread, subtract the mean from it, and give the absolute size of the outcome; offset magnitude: 67.6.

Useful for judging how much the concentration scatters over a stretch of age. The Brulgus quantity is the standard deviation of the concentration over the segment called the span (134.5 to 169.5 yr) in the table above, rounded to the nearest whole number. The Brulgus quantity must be 1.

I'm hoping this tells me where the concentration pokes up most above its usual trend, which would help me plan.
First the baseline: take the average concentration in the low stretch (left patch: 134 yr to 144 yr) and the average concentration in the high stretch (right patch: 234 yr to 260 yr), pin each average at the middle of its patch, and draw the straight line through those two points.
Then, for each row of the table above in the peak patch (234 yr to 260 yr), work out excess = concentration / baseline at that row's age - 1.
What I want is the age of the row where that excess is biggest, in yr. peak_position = 242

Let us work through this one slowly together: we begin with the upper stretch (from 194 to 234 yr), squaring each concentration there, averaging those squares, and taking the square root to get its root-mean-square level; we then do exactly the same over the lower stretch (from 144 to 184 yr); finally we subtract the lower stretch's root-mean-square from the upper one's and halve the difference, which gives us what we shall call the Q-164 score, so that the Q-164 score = -5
